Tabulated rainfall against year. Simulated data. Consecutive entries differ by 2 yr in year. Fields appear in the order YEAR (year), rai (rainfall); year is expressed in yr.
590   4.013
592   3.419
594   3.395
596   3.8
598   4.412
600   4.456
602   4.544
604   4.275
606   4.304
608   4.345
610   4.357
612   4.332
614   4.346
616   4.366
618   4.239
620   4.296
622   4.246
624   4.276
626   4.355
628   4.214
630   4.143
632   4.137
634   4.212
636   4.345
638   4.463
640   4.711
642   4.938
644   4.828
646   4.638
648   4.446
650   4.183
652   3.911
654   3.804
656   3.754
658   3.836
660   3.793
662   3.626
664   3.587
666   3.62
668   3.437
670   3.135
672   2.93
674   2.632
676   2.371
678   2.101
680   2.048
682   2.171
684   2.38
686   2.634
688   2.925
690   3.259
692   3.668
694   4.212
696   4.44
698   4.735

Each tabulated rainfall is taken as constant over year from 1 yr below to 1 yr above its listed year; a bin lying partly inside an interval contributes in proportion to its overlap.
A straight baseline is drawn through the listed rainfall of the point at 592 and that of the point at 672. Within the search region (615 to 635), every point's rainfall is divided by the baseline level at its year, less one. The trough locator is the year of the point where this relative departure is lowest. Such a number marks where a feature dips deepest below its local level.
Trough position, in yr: 630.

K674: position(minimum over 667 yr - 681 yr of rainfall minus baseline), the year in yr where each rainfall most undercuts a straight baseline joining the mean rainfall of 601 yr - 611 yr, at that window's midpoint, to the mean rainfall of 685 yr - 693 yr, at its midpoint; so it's 680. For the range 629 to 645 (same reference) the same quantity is 630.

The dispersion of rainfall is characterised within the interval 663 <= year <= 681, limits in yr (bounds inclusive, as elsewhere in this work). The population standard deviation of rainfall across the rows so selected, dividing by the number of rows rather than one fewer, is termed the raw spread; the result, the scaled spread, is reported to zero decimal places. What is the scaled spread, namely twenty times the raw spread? 12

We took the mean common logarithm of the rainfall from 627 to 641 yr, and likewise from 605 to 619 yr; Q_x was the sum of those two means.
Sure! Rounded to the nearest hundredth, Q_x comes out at 1.27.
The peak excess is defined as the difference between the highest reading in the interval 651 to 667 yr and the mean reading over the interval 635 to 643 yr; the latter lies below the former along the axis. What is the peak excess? -0.7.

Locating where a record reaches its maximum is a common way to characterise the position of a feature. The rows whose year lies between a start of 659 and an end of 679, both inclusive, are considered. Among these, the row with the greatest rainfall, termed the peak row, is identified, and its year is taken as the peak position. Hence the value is 660 yr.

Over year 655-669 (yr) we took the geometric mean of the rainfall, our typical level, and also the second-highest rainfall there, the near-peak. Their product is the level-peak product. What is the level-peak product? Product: 14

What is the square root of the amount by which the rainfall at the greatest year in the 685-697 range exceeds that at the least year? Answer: 1.3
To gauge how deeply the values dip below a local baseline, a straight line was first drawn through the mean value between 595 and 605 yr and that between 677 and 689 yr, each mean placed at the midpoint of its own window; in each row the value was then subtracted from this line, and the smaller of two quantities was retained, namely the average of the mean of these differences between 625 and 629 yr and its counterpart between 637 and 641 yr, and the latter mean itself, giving -1.2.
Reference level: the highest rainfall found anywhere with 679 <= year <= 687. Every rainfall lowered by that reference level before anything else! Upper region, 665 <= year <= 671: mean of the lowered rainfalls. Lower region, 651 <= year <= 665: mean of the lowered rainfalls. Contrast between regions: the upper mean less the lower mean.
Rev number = -0.36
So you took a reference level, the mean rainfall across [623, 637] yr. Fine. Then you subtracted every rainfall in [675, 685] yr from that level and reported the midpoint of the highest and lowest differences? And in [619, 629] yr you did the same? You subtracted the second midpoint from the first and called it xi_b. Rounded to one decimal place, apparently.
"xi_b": 2.1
